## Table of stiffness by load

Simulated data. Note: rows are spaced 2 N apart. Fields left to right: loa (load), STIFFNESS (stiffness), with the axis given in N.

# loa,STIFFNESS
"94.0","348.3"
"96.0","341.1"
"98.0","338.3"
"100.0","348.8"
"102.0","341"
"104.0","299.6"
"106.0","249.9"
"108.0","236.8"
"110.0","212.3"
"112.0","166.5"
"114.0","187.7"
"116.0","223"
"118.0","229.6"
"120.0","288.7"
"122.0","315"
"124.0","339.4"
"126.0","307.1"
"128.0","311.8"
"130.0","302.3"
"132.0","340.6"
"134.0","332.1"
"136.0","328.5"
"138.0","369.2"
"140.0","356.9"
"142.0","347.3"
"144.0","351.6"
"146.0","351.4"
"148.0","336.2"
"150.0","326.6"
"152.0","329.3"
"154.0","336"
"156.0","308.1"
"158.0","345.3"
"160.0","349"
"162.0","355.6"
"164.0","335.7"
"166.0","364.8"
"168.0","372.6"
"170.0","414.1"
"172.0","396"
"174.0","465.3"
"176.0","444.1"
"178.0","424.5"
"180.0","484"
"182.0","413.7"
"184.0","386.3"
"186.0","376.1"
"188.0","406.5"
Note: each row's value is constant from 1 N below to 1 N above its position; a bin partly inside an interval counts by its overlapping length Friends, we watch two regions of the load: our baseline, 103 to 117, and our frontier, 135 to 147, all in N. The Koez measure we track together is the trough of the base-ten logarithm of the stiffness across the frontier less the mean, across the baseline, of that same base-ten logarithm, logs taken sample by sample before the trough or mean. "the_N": 0.17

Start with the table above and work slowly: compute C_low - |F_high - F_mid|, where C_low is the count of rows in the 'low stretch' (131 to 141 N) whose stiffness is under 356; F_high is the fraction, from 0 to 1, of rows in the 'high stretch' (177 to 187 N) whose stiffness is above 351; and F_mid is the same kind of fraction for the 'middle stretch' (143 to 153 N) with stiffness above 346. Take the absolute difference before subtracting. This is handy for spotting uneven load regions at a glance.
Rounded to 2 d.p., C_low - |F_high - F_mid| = 2.40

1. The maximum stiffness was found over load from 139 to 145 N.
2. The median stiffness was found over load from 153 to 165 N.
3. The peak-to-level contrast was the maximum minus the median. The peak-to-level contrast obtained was 16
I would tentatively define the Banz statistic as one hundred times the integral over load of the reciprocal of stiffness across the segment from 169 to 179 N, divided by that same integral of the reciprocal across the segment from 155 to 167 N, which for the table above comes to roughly 67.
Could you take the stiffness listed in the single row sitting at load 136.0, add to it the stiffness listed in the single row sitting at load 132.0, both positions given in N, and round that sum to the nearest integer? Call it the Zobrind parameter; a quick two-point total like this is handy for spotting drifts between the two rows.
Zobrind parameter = 669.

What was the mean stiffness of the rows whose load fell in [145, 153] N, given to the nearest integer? 336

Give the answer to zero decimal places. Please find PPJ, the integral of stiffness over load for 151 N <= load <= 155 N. 1331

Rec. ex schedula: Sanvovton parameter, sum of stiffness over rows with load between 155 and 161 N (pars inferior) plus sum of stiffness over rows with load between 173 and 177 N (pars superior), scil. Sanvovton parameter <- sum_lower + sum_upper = 1912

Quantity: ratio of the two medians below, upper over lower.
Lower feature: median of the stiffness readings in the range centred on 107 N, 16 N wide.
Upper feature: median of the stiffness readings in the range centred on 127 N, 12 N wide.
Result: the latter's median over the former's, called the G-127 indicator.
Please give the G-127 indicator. 1.29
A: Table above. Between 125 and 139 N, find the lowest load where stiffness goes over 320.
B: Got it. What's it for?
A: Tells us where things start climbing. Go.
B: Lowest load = 132.0 N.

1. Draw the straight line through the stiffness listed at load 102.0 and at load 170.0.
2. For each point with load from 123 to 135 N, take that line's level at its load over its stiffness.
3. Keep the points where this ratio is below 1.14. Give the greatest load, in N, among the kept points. 134.0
